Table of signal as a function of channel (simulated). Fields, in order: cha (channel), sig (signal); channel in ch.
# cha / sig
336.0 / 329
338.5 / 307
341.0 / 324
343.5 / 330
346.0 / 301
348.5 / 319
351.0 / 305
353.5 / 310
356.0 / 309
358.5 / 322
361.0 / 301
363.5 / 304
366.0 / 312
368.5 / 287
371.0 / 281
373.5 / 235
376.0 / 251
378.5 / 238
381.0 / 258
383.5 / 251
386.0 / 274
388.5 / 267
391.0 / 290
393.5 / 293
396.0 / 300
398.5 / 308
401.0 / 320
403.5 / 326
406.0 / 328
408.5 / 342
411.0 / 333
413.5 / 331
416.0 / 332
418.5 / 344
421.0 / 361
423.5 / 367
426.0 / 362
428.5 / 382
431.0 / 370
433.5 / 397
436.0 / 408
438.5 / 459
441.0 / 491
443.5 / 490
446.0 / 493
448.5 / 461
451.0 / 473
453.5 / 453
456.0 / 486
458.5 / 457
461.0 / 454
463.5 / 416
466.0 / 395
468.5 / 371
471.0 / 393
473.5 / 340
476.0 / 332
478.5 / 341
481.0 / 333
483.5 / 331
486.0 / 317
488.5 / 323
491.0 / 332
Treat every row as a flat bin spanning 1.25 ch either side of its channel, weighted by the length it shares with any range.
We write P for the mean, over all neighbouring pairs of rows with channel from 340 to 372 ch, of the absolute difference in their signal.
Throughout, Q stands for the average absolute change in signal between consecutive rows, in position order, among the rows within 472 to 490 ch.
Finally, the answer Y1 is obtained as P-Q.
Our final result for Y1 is 5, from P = 12.4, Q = 8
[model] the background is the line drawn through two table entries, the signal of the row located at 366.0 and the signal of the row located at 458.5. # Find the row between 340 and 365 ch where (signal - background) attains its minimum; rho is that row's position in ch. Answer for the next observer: 363.5 ch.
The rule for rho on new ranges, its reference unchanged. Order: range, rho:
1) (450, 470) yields 468.5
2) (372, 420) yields 378.5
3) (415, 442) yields 416.0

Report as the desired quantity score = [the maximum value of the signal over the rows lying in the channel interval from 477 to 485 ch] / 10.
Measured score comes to 34.1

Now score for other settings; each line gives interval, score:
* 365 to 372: 31.2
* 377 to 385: 25.8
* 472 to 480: 34.1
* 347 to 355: 31.9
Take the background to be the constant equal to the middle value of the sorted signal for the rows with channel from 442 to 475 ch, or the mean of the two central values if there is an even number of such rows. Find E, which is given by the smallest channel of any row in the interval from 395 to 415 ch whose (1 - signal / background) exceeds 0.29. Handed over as 396.0 ch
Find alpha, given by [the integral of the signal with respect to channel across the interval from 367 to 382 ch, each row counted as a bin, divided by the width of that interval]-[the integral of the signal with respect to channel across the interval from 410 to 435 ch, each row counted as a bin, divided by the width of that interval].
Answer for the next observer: -99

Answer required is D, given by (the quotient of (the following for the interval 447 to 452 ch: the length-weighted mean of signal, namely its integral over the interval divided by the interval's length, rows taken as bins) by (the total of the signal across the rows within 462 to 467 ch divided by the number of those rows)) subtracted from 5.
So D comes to 3.85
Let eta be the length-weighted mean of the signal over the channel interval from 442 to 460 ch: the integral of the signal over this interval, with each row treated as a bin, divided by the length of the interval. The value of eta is 473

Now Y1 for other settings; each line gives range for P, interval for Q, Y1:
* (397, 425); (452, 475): -20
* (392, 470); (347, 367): 6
